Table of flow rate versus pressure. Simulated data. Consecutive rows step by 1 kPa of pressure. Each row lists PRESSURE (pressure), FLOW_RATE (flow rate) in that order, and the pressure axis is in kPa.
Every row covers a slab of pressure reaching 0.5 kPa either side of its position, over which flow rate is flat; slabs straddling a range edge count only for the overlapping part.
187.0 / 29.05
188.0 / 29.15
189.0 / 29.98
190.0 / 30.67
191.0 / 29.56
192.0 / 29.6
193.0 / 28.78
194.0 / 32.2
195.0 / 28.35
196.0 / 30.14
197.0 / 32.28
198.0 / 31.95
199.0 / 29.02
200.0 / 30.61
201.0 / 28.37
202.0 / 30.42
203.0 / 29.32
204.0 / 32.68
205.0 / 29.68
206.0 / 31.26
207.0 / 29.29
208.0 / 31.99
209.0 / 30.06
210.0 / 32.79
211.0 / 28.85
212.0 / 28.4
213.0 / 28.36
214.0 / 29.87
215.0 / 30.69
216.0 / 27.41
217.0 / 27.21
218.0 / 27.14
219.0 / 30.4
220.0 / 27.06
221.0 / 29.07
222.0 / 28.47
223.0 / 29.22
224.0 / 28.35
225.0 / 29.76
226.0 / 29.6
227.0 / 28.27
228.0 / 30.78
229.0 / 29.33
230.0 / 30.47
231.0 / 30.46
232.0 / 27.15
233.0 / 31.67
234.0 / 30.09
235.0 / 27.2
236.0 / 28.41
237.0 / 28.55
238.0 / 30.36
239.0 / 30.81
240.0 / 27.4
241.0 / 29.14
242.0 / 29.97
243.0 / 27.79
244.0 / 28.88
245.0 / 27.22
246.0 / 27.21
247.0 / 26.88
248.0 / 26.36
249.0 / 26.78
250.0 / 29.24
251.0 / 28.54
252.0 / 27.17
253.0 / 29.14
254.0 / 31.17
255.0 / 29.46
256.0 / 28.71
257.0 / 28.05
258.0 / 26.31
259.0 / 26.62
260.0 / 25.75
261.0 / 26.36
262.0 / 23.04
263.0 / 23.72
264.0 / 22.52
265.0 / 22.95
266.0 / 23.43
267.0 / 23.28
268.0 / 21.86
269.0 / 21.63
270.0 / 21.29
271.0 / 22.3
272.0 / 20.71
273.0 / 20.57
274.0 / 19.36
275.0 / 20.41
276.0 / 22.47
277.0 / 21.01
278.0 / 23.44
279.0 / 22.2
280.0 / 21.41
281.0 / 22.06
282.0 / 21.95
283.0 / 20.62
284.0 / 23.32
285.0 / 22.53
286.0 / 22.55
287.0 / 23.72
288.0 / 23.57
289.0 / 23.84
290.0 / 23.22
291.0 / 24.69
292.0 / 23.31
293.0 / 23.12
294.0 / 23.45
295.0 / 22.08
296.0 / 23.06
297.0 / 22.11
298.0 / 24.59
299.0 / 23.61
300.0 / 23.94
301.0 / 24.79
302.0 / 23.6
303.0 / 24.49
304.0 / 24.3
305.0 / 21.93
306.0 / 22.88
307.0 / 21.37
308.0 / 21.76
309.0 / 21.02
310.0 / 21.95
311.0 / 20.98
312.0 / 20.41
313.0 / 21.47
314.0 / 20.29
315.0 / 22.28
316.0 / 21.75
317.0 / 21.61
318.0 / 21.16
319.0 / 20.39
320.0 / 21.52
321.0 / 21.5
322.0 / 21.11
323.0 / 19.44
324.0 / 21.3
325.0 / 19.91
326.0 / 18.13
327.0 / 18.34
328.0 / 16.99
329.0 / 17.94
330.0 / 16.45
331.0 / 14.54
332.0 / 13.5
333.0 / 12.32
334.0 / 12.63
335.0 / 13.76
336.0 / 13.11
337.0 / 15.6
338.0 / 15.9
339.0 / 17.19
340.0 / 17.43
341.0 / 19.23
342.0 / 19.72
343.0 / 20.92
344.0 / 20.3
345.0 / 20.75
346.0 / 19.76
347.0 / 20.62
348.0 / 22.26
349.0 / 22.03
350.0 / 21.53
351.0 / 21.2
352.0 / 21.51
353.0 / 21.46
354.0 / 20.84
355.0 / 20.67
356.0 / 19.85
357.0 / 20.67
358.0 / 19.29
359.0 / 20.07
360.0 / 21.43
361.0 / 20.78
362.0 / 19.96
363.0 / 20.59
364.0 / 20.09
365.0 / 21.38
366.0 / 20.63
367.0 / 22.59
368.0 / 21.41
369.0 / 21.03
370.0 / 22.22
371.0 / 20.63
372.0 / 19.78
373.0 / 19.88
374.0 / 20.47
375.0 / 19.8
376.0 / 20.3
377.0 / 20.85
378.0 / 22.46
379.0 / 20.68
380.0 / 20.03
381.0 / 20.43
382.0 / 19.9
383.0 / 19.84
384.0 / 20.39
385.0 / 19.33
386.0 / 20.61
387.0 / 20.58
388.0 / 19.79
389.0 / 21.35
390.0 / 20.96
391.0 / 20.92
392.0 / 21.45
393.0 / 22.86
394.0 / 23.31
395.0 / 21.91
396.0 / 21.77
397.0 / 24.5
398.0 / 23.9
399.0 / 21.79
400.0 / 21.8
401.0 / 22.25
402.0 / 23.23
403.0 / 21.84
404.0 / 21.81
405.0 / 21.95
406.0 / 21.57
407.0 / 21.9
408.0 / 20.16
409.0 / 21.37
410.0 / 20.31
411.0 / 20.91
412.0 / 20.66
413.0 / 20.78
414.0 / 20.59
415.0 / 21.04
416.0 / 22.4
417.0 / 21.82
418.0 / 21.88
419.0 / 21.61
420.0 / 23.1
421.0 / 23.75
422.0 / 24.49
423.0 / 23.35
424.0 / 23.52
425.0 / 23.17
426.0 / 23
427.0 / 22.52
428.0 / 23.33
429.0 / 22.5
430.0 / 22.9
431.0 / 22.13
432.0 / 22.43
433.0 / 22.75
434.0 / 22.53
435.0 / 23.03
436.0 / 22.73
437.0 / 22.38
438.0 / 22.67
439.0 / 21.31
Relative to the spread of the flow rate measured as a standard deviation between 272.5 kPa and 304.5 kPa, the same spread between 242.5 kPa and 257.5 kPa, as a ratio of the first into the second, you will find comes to 0.9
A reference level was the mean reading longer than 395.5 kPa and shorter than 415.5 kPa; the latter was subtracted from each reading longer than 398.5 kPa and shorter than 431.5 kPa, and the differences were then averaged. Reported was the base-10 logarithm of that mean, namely -0.40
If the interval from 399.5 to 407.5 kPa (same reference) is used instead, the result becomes -0.47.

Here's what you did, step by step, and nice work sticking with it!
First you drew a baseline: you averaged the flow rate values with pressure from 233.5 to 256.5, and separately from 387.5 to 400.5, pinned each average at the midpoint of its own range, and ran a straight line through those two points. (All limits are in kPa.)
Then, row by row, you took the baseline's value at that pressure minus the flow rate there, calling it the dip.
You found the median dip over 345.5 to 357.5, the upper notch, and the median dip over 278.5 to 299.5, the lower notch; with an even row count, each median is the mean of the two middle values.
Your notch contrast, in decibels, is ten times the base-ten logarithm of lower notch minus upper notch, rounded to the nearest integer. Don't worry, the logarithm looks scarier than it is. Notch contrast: -3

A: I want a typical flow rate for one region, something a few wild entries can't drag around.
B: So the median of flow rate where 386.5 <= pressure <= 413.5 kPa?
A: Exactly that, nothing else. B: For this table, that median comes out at 21.8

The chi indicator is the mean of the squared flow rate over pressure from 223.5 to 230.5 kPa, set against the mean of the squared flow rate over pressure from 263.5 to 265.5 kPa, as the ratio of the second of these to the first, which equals 0.59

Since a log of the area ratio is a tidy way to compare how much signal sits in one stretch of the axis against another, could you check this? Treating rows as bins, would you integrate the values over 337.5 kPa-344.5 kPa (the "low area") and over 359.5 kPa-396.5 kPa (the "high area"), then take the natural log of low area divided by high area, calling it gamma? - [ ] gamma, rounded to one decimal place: -1.8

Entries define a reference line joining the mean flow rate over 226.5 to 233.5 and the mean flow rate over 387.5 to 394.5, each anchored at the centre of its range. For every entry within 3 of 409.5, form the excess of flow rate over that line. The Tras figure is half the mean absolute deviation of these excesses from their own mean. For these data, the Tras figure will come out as 0.24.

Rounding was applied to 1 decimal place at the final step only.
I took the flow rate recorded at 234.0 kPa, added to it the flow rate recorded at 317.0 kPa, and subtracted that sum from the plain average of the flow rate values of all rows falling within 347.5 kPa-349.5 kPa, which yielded -29.6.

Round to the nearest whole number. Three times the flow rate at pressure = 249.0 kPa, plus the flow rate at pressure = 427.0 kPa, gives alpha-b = 103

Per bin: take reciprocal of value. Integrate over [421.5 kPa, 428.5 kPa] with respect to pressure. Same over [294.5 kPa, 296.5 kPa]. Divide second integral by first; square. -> 0.1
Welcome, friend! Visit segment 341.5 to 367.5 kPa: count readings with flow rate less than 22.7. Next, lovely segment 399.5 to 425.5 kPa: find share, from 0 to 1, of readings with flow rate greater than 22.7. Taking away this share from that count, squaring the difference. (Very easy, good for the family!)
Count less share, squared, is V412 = 662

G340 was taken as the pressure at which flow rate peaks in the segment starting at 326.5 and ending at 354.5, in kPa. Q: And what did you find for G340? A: 348.0 kPa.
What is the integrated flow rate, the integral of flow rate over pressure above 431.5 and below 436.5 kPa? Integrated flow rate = 113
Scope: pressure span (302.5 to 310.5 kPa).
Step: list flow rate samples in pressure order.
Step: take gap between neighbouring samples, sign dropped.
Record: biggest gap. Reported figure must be 2.4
